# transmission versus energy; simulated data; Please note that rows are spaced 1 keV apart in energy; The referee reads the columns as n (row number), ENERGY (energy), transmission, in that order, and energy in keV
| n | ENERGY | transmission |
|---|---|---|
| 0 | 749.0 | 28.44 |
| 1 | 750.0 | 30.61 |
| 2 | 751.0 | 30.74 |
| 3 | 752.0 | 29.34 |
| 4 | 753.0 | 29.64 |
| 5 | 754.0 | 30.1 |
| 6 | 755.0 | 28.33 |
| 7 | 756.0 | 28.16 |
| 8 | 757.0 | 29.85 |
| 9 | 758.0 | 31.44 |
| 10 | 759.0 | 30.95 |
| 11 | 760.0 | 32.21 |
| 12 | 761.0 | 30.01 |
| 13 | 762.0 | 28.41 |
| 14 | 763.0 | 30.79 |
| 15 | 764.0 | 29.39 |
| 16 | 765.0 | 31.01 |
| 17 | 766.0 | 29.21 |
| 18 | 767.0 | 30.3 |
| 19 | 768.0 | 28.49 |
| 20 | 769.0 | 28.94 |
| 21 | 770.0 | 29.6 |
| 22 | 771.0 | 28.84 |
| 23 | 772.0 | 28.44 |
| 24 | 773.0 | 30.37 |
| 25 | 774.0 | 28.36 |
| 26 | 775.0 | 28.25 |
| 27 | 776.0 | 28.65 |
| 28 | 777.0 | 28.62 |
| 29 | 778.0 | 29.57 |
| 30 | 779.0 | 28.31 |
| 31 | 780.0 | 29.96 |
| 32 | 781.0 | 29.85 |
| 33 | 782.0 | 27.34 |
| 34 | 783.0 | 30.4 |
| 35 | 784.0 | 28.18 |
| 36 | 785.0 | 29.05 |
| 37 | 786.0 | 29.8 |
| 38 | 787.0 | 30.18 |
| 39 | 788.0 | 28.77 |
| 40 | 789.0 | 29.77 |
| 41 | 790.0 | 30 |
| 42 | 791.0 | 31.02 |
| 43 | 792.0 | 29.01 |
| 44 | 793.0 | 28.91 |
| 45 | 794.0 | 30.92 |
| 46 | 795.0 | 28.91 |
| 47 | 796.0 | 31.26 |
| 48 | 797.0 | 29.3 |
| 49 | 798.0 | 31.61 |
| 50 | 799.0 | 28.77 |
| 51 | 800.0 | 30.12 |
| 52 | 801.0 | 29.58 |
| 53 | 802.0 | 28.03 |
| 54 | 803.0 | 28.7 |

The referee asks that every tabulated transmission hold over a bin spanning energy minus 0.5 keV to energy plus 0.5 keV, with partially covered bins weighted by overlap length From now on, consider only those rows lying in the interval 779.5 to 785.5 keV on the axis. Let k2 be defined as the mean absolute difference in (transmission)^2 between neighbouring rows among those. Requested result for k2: 101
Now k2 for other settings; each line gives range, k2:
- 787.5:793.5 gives 52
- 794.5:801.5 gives 114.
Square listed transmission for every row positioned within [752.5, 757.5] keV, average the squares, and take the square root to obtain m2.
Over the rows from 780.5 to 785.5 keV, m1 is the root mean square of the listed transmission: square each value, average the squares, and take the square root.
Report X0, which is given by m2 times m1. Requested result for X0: 847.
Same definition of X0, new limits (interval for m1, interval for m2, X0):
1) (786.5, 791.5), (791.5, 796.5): 893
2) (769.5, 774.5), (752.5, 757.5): 851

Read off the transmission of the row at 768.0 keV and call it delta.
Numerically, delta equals 28.49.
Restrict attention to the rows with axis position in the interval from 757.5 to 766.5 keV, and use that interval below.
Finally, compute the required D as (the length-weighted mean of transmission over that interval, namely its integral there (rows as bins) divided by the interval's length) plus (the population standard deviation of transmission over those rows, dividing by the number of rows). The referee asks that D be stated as 31.5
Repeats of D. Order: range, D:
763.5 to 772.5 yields 30.2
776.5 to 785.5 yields 30.0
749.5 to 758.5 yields 30.8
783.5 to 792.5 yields 30.3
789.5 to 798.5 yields 31.1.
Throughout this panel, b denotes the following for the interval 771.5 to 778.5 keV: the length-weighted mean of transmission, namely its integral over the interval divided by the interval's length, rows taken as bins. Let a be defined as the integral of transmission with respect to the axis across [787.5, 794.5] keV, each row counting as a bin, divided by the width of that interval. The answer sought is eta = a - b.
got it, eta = 0.9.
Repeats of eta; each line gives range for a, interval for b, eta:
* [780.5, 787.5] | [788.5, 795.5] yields -0.5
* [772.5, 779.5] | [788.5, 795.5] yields -0.9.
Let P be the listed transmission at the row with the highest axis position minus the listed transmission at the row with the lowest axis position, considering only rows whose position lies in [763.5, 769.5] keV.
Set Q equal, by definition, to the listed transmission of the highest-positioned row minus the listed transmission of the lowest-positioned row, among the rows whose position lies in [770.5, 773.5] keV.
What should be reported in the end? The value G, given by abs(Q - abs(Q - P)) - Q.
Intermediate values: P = -0.45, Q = 1.5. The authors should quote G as -1.1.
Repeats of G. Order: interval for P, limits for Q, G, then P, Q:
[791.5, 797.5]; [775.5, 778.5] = -0.6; 0.29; 0.9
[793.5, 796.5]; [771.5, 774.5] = 0.6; 0.34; -0.1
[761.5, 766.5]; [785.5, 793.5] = 3.5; 0.80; -0.9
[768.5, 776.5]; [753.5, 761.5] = 0.4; -0.29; -0.1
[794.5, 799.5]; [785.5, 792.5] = 2.2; -0.14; -0.8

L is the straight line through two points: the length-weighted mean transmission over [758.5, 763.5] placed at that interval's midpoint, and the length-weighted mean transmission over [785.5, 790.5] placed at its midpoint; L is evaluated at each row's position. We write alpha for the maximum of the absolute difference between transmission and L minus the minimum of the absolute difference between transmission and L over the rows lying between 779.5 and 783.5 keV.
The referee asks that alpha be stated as 2.5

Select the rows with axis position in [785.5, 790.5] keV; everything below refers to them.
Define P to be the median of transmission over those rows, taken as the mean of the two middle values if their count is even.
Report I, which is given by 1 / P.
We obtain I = 0.0336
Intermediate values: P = 29.8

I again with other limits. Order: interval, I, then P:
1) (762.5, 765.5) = 0.0325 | 30.8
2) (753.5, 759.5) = 0.0334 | 30.0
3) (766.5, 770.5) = 0.0342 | 29.3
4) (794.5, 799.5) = 0.0341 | 29.3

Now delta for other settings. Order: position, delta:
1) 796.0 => 31.26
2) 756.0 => 28.16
